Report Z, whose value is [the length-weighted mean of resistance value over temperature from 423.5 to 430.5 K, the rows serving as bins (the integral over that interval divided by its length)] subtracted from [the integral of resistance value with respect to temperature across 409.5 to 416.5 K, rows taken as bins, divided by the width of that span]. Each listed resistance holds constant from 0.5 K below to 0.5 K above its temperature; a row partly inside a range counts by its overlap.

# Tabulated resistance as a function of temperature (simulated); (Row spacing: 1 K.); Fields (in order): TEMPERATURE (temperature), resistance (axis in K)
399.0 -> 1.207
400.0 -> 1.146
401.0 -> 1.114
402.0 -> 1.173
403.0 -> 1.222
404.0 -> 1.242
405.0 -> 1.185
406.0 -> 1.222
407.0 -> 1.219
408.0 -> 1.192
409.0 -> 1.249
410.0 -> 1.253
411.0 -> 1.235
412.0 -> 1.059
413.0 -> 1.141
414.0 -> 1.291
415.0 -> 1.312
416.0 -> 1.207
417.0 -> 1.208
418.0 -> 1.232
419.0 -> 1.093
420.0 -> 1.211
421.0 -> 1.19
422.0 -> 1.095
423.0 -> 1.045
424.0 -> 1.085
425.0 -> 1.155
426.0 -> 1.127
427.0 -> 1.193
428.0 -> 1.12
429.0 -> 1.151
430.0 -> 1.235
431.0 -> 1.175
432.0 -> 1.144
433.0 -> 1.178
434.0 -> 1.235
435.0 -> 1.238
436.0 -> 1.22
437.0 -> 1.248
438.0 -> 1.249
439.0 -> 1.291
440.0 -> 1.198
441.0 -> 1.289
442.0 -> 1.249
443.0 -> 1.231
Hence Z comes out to 0.062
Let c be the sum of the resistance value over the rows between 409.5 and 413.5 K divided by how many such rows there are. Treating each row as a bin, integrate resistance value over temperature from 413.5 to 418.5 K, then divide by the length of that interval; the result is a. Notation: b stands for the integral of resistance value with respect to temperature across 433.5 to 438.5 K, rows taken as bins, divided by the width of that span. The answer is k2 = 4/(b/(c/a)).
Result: 3.0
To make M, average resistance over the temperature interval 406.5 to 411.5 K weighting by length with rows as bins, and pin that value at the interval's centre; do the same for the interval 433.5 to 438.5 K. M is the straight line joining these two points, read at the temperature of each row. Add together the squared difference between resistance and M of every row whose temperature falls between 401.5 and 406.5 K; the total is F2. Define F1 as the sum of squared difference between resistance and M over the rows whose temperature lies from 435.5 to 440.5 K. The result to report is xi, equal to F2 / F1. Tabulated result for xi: 1.0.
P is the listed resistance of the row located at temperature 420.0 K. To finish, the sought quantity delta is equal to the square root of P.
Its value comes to 1.10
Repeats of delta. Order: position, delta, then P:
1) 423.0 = 1.02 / 1.045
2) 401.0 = 1.06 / 1.114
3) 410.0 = 1.12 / 1.253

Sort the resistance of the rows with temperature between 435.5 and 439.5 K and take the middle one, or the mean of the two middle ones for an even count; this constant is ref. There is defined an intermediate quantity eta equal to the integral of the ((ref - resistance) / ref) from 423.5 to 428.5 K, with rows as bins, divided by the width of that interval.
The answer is 0.09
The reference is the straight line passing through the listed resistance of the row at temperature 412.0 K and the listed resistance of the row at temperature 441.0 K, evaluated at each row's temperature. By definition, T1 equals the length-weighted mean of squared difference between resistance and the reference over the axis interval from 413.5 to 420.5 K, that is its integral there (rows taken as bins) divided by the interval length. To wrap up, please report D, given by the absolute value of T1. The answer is 0.0213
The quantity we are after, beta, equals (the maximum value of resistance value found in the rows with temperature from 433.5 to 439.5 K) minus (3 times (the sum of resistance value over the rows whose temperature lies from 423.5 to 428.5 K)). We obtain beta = -16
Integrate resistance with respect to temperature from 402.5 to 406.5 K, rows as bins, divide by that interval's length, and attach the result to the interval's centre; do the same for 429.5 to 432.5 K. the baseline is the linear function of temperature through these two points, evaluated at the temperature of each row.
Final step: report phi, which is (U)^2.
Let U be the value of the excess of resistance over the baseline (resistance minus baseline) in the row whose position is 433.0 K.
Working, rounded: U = 0.00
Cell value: 0.0000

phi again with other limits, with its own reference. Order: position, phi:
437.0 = 0.0050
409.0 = 0.0014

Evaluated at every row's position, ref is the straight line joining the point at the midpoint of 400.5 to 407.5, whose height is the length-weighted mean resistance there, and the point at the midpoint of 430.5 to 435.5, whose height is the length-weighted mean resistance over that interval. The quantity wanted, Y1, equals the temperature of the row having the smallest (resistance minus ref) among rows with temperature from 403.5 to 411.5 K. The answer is 405.0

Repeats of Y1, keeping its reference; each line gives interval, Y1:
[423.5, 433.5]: 424.0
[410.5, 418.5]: 412.0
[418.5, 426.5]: 423.0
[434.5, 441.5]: 440.0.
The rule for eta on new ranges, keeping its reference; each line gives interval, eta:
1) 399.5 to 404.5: 0.06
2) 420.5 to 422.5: 0.08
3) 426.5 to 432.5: 0.06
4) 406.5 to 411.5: 0.02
